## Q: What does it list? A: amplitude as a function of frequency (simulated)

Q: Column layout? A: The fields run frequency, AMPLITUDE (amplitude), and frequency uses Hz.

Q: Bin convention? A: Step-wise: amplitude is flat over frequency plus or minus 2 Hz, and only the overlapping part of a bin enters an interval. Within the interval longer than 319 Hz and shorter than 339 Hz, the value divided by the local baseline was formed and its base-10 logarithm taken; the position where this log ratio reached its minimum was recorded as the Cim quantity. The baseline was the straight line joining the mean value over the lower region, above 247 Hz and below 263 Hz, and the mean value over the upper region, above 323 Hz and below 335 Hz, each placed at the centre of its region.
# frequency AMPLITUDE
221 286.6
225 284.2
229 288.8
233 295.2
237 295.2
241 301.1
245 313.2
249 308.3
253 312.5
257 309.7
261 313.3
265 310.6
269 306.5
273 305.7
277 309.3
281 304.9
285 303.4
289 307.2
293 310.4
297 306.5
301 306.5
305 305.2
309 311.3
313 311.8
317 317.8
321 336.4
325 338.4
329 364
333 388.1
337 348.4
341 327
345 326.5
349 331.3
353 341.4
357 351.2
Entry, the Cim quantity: 325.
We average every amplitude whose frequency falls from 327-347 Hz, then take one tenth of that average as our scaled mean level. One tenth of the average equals 35.08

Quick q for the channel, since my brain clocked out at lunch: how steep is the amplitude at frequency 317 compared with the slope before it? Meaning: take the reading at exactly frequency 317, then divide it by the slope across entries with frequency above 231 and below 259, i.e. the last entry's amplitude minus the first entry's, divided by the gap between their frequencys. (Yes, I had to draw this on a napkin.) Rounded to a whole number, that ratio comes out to 526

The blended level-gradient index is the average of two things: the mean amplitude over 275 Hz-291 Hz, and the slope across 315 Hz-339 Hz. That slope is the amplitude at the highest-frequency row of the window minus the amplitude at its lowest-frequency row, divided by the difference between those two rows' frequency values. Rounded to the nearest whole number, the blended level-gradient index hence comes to 154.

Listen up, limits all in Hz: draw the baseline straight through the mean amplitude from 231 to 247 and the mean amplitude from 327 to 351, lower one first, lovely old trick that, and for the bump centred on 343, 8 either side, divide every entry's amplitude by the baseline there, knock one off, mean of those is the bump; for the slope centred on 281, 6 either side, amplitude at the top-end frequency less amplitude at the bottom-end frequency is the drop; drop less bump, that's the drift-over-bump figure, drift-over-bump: -6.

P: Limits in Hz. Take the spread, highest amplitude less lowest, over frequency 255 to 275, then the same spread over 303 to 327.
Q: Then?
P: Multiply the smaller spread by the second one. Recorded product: 252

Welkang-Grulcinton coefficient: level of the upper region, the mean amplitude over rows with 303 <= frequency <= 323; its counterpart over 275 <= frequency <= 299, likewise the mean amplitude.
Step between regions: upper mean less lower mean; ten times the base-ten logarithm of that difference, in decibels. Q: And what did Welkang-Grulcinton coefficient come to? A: 9.8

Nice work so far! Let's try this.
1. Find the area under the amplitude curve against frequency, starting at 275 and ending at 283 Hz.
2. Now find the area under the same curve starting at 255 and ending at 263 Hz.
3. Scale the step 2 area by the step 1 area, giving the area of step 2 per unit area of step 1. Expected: 1.01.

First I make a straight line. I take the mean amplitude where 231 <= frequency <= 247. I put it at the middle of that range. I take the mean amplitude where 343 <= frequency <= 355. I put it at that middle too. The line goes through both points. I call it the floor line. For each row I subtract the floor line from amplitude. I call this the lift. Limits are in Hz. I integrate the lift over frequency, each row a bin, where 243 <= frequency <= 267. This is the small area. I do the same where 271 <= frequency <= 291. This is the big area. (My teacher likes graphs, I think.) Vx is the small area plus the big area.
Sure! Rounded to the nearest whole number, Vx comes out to -14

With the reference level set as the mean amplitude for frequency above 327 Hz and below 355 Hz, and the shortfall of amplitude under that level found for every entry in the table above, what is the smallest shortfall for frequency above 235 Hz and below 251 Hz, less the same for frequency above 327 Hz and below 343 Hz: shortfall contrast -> 75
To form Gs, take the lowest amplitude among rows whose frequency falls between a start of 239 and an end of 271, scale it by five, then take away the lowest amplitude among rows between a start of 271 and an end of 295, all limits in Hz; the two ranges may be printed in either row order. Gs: 1202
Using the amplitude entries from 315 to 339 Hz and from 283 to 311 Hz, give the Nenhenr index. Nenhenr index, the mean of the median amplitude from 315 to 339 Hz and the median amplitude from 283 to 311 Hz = 325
